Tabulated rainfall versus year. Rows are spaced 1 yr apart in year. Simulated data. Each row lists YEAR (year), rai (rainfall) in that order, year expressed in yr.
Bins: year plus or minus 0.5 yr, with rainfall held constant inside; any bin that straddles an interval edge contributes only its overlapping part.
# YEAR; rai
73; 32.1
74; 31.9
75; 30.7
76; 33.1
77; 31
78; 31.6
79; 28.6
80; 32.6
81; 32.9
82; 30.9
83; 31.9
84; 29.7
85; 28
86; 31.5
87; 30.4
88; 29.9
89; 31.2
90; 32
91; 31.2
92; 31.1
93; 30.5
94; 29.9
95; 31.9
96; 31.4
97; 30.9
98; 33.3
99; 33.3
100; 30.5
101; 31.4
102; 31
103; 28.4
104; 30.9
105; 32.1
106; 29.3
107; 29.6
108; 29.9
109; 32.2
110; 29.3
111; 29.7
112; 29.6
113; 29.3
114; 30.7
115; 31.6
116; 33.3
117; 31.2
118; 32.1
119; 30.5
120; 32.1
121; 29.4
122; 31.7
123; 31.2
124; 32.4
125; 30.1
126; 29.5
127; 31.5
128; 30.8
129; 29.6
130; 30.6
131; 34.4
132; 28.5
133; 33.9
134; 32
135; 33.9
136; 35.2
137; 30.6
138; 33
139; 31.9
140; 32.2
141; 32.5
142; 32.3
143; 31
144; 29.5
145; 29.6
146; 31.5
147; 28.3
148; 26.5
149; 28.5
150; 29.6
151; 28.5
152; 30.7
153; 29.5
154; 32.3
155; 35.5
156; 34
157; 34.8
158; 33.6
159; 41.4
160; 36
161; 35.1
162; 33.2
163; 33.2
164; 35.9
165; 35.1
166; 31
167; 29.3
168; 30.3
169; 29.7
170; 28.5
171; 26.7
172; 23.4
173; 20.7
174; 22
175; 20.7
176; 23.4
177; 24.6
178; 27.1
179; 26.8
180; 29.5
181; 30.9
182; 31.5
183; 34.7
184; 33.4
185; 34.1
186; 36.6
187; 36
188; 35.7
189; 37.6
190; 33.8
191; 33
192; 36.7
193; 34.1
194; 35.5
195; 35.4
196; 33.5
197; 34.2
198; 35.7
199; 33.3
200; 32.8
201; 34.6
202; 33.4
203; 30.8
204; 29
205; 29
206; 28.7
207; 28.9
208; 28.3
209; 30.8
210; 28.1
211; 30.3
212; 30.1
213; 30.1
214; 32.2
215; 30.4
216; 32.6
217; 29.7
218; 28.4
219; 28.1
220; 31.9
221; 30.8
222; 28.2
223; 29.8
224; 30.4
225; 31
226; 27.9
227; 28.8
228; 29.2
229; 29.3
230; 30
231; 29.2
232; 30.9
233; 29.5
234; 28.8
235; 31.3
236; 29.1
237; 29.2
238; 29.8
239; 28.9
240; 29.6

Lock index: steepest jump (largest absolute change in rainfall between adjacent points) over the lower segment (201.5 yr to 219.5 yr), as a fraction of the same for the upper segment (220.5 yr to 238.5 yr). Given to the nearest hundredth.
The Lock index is 0.94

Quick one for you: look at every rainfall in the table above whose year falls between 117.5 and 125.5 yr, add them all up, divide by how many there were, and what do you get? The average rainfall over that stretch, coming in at 31.2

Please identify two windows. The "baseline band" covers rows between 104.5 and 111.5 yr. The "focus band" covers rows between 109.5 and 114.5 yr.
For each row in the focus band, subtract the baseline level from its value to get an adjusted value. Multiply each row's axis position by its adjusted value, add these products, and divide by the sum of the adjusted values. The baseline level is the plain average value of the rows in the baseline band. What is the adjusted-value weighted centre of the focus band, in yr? 111.2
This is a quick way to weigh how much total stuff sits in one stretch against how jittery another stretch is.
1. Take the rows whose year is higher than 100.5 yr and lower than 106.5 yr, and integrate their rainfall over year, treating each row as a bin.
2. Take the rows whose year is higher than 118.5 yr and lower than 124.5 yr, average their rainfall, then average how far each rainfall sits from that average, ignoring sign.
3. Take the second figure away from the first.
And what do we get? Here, 182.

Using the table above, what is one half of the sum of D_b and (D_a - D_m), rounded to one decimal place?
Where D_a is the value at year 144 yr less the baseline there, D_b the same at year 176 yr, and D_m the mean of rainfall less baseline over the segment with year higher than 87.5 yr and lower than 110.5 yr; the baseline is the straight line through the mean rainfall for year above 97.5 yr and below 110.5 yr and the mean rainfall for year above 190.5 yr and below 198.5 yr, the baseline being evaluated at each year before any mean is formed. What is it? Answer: -7.0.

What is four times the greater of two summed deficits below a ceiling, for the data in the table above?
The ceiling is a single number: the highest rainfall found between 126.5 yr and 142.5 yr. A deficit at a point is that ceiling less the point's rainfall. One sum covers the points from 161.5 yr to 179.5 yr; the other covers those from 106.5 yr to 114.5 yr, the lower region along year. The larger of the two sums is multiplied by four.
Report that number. 528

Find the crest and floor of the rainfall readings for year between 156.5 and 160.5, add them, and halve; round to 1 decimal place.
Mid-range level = 37.5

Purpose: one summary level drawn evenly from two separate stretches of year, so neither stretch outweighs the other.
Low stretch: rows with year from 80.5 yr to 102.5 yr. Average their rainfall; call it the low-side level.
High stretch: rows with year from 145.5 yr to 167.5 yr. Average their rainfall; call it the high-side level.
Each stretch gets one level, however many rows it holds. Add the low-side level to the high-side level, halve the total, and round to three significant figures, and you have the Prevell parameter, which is 31.8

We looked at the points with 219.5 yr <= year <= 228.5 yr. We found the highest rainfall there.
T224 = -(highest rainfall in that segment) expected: -31.9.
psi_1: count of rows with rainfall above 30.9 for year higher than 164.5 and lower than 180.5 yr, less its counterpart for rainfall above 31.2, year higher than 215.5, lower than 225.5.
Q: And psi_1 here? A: 0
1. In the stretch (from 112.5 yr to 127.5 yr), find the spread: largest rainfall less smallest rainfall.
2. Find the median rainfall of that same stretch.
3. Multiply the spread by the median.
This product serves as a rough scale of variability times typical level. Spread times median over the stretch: 125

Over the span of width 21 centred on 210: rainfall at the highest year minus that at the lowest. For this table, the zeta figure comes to -1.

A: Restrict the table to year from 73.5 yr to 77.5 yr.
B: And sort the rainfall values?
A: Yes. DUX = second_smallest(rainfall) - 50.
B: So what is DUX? -19.0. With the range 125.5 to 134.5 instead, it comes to -20.5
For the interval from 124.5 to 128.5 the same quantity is -19.9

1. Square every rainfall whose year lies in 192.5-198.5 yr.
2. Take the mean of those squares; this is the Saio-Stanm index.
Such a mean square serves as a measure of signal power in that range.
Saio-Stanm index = 1207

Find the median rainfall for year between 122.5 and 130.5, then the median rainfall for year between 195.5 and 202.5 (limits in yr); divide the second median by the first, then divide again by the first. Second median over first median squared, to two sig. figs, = 0.036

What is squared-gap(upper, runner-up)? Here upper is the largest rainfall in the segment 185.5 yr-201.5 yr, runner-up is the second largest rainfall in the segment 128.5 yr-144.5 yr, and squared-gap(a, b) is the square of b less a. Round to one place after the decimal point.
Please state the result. 10.2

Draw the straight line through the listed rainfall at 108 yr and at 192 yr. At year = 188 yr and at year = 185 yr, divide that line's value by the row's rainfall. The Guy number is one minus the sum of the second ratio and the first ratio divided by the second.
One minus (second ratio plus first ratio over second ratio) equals -1.02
